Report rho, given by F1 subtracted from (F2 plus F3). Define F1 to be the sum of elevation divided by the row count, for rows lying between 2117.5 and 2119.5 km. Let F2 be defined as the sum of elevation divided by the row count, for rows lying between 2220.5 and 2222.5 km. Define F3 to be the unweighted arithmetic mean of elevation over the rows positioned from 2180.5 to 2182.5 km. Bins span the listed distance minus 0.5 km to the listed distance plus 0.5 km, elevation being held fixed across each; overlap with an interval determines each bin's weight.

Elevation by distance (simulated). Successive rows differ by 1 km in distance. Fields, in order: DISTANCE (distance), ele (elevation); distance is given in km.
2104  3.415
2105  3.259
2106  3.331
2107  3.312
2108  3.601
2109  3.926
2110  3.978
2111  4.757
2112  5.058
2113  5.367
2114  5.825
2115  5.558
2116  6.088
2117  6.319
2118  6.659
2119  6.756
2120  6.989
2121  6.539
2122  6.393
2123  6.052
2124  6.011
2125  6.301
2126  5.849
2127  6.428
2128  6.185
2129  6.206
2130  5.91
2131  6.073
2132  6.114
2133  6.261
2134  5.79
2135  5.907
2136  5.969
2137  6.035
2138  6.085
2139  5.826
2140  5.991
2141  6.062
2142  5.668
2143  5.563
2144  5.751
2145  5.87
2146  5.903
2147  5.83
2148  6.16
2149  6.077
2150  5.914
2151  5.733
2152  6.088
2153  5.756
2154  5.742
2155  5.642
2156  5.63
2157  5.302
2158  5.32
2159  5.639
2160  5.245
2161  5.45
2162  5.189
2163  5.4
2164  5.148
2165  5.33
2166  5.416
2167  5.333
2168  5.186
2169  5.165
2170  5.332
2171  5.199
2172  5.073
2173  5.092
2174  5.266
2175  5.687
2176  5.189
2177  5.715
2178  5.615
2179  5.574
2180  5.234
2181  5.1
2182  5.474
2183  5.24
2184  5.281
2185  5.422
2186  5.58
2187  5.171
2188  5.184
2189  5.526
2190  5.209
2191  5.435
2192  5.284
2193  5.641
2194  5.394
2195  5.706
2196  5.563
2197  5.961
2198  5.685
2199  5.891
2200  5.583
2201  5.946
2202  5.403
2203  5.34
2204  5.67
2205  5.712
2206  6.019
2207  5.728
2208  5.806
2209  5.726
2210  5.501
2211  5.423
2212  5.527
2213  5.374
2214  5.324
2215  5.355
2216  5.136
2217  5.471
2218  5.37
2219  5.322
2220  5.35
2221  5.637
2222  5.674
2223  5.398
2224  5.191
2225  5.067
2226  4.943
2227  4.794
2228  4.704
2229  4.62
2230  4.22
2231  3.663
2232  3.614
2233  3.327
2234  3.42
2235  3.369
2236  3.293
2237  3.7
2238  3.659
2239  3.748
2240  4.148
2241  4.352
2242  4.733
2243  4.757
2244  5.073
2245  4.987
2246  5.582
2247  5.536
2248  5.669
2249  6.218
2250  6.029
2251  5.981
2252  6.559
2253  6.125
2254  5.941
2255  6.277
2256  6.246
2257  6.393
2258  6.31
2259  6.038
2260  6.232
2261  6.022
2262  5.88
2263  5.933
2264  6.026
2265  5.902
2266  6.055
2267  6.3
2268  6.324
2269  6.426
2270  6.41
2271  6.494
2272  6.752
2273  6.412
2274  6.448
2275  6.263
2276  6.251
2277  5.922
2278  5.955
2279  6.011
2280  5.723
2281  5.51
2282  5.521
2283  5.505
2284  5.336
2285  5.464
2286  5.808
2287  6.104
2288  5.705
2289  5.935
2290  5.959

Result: 4.2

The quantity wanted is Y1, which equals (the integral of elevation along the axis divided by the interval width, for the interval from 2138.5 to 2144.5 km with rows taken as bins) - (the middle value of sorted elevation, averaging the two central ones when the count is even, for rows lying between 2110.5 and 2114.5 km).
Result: 0.60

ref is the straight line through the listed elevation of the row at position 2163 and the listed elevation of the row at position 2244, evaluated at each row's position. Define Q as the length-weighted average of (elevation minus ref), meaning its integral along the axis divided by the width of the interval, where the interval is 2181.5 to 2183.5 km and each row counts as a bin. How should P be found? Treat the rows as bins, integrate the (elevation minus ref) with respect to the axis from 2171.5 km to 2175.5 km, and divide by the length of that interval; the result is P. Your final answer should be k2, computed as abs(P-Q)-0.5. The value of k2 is -0.39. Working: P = -0.1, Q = 0.04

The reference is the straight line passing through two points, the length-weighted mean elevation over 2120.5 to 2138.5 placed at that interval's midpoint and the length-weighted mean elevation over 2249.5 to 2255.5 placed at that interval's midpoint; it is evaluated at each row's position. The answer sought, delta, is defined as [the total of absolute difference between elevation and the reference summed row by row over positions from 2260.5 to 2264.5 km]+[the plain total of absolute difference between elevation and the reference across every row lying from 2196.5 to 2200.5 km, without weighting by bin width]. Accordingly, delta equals 2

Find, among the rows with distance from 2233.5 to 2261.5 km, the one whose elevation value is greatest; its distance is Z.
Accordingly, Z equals 2252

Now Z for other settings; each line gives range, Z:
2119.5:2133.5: 2120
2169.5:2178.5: 2177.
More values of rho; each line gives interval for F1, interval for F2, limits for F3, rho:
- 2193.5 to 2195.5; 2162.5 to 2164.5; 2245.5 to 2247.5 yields 5.3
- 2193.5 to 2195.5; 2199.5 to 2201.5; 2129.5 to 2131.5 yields 6.2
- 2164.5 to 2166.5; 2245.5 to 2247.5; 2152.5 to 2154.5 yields 5.9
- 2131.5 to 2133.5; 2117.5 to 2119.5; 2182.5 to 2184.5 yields 5.8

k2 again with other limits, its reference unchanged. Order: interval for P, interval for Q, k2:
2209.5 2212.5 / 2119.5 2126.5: -0.03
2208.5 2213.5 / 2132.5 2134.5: -0.30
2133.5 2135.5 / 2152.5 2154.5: -0.48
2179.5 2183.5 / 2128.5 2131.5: 0.09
